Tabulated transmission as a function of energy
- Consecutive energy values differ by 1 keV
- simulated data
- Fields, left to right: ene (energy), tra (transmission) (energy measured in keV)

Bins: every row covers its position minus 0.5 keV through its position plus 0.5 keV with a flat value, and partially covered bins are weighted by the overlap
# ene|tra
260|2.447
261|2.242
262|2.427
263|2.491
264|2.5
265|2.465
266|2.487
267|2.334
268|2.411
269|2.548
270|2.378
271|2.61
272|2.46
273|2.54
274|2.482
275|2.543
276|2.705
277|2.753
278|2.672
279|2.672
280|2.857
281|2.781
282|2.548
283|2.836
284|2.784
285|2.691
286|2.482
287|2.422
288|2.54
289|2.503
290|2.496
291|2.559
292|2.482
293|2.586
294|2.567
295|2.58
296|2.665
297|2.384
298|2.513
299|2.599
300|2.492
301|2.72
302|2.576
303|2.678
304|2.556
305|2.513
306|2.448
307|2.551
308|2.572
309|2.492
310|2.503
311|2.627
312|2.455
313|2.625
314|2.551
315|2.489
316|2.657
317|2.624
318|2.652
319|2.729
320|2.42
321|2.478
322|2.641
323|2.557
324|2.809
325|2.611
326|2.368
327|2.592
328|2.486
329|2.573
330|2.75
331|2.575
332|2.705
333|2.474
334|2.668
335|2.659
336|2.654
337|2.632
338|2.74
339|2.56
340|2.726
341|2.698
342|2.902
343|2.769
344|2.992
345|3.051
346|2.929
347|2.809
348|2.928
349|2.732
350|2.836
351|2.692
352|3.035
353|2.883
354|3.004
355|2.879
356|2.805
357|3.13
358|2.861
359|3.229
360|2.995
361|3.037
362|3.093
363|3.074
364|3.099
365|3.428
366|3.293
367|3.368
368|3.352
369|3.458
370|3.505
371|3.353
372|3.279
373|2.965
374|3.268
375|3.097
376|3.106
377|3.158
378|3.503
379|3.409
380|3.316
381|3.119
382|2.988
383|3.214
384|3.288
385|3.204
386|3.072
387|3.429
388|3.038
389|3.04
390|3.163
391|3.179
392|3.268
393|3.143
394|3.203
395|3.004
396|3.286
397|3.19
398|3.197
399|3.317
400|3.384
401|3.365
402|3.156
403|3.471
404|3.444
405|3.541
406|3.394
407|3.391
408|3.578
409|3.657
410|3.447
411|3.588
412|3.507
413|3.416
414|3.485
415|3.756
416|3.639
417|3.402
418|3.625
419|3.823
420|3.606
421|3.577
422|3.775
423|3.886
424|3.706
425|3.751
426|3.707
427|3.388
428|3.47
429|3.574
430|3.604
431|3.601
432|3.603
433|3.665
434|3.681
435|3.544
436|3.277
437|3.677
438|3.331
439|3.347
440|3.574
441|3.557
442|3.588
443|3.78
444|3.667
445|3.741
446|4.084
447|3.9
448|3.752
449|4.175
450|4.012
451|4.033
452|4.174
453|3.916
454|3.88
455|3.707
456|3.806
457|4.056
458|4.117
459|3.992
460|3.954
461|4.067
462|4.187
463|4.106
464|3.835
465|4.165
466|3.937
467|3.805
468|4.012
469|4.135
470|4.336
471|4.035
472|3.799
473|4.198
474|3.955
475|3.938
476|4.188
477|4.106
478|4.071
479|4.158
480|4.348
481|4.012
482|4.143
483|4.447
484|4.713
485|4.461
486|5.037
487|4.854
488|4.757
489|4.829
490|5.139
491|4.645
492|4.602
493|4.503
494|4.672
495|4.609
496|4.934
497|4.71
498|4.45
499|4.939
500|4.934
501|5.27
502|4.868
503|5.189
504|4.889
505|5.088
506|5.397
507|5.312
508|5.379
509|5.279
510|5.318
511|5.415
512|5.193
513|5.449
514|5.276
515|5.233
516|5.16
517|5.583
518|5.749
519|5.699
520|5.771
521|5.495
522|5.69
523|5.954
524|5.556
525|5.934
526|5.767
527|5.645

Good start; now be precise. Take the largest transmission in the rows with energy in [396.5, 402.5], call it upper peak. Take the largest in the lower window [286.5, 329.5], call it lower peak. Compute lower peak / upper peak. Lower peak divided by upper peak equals 0.83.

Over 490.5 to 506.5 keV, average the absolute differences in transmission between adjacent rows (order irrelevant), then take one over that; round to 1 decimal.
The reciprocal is 4.2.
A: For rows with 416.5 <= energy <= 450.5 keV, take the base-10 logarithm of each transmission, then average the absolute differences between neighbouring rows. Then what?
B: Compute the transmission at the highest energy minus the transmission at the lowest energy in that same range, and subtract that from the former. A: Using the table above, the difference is -0.6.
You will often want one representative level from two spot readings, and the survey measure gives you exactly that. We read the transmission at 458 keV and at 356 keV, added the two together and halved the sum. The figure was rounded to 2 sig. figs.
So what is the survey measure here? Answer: 3.5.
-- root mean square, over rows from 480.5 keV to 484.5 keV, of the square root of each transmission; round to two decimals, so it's 2.08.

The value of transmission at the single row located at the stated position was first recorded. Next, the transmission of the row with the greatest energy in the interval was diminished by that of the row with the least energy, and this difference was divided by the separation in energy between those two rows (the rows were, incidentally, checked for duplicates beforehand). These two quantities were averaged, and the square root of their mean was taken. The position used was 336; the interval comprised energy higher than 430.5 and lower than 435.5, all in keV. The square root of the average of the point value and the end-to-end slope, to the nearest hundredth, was 1.15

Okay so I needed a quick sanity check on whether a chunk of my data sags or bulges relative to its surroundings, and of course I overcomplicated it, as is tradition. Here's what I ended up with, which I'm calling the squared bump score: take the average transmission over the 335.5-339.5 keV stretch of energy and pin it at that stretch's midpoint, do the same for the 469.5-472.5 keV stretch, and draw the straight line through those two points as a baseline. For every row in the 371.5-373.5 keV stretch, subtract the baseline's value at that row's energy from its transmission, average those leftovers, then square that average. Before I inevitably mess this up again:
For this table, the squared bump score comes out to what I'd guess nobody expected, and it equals 0.011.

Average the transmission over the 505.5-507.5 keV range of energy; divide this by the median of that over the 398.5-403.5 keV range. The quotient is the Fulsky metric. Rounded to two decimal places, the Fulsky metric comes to 1.59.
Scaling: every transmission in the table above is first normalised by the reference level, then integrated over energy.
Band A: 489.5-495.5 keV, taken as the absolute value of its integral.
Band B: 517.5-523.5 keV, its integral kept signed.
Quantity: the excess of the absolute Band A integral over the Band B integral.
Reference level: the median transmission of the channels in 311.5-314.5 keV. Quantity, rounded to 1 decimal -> -2.4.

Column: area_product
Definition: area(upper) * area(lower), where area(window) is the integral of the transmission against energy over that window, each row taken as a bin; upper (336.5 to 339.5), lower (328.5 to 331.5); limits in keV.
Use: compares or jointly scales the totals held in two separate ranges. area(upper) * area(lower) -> 63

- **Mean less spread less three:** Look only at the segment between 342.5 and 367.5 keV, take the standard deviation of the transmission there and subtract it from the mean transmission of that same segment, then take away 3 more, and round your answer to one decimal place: -0.2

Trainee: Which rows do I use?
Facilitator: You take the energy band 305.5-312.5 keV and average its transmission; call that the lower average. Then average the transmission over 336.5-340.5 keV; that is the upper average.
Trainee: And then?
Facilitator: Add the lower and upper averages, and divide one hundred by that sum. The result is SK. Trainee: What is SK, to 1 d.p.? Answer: 19.3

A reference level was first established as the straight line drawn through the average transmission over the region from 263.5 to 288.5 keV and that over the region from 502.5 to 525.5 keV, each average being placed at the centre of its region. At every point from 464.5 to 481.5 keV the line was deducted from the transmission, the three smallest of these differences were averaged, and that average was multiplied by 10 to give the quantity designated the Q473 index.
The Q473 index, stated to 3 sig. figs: -10.8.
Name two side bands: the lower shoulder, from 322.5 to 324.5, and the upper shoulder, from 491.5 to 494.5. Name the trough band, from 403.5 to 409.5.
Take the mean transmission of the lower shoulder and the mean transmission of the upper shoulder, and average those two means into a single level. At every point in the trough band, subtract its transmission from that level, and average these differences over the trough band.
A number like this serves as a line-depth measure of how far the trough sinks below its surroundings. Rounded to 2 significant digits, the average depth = 0.14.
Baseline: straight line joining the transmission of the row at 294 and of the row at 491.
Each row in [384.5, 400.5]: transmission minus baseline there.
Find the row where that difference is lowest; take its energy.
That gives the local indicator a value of 395 keV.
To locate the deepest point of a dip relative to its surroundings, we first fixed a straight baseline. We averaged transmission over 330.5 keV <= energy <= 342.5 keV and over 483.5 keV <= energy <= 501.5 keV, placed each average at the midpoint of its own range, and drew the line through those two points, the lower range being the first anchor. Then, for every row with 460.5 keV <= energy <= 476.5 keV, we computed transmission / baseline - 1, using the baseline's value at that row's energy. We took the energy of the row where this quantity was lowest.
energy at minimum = 472 keV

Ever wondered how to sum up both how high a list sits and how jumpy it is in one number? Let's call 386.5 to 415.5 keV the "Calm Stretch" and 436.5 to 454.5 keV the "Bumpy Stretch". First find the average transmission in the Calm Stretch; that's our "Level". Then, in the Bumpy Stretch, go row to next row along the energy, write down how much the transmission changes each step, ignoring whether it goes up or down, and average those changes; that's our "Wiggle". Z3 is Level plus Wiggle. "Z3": 3.5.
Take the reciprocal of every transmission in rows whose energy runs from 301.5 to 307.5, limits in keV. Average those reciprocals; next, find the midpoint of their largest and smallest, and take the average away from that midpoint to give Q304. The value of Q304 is -0.001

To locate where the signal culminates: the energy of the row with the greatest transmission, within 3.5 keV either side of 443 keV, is 446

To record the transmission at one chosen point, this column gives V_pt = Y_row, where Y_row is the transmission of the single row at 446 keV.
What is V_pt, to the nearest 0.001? 4.084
